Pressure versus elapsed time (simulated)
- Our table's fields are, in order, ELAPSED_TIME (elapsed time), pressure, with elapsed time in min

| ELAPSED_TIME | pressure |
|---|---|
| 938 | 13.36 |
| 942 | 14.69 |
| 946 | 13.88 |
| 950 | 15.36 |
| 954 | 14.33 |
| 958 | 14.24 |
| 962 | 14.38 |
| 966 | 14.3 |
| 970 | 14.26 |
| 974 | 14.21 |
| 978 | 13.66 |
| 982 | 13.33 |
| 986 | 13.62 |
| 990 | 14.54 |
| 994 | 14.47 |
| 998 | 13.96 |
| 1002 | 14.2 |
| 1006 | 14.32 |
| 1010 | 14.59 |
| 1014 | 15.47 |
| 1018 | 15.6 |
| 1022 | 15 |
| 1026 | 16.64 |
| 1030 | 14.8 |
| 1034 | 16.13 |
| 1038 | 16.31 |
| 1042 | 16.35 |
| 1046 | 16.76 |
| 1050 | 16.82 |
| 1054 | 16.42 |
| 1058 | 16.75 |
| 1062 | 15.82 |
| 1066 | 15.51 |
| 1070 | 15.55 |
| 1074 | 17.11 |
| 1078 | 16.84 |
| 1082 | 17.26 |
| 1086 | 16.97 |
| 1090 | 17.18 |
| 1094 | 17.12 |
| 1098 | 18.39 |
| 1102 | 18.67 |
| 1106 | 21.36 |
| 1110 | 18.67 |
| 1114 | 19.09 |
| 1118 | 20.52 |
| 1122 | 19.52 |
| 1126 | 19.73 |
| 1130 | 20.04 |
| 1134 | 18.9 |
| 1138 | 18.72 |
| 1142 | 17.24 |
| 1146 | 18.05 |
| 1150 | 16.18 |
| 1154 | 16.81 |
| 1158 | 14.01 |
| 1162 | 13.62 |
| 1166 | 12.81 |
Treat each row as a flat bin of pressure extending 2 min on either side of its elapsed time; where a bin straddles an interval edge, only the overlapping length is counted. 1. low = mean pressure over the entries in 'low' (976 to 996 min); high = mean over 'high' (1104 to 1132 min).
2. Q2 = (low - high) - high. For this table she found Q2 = -26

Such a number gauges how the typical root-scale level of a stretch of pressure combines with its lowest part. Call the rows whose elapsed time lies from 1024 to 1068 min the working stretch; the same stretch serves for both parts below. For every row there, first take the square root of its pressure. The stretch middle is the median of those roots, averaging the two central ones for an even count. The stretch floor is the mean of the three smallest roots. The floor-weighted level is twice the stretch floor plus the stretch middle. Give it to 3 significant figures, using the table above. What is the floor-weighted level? 11.9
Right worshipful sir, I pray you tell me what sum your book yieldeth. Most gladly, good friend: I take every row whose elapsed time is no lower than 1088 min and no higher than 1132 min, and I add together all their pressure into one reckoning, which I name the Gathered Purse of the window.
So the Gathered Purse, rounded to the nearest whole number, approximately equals 210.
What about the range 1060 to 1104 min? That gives 186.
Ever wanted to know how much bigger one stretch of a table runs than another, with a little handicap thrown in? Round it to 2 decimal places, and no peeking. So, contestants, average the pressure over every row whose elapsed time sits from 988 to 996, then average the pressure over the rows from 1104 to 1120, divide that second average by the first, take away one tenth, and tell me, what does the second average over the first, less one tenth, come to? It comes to 1.27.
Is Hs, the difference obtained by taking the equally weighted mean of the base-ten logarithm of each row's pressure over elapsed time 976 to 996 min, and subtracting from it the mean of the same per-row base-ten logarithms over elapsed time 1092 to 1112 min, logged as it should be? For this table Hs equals -0.130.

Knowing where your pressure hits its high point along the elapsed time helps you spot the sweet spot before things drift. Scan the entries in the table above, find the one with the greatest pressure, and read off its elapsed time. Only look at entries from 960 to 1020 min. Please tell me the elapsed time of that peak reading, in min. 1018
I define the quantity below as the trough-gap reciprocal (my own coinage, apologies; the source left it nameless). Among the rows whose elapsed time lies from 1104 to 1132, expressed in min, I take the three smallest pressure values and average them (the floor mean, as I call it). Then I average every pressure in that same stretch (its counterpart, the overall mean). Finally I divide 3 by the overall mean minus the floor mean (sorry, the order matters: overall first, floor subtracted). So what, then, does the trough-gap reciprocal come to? 4.0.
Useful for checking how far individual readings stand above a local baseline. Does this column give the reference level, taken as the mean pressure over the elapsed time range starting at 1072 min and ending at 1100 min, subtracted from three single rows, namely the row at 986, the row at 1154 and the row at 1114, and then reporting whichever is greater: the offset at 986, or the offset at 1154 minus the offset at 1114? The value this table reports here -2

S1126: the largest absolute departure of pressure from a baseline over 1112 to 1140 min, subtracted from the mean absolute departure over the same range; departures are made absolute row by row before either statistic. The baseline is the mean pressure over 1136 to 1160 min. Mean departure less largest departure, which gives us -1.0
